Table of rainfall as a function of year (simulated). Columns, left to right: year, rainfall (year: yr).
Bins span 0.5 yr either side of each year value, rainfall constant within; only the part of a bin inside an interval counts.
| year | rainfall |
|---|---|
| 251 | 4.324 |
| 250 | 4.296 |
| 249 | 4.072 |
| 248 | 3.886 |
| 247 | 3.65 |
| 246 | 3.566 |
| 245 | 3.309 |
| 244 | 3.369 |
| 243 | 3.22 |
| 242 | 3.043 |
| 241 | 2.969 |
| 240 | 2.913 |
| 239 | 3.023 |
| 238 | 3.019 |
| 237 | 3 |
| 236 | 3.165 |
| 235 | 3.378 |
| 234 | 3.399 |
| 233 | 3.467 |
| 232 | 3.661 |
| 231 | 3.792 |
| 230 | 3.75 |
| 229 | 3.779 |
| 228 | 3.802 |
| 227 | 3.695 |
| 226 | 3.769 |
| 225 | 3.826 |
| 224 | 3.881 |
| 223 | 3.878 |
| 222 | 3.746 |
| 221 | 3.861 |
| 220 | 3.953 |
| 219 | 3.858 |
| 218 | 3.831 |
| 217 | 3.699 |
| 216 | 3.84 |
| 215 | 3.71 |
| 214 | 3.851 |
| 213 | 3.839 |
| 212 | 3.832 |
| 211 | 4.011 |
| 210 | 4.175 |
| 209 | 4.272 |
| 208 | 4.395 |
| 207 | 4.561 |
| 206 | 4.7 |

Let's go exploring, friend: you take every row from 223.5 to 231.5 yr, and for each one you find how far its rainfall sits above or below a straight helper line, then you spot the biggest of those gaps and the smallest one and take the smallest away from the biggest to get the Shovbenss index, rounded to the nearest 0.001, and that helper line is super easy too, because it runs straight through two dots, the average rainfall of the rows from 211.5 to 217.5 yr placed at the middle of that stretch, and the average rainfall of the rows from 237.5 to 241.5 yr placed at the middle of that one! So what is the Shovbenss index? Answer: 0.227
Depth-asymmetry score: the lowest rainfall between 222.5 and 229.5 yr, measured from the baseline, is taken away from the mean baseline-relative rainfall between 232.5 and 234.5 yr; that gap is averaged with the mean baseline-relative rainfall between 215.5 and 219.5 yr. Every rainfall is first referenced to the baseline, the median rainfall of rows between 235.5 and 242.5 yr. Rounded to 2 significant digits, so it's 0.26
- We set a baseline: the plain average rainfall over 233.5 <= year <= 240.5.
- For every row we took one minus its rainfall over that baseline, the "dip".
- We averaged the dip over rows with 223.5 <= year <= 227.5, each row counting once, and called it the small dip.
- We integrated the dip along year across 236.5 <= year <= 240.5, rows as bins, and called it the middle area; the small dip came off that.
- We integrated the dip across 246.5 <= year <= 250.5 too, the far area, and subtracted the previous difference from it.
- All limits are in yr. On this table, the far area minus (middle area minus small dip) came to -1.5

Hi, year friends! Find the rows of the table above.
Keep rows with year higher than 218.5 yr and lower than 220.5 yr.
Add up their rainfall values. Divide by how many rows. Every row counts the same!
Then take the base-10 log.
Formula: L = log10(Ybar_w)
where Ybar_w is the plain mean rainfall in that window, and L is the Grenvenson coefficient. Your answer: 0.592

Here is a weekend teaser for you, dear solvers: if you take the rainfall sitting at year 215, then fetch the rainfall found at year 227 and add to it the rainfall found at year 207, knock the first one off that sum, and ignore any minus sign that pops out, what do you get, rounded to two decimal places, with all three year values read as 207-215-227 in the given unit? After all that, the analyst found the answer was 4.55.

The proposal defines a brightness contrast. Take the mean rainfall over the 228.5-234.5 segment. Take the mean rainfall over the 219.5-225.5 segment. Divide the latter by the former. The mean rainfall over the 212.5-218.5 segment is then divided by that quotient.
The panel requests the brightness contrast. 3.58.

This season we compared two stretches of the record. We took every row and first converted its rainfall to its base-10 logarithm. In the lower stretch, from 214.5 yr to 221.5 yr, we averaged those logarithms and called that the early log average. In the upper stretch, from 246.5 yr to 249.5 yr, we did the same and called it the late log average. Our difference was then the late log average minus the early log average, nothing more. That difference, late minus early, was 0.005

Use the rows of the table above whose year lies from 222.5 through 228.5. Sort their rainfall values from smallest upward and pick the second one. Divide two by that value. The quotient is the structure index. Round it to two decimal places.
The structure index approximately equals 0.53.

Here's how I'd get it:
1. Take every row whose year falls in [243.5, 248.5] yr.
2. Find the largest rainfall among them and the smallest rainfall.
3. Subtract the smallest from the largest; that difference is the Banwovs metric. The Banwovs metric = 0.58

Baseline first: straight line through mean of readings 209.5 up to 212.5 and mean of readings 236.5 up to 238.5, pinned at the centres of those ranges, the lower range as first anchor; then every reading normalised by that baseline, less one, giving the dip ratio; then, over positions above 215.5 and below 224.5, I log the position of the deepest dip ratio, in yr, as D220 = 217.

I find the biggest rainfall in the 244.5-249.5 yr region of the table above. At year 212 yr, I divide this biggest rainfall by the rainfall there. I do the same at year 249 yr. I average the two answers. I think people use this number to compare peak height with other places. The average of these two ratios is 1.03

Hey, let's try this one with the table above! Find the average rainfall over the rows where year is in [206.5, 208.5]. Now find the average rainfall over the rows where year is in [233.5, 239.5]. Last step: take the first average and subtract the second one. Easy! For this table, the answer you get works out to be 1.3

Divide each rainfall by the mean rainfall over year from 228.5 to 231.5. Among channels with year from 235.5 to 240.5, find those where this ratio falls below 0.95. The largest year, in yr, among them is 240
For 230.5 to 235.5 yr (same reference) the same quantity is 235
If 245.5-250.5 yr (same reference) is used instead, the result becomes 246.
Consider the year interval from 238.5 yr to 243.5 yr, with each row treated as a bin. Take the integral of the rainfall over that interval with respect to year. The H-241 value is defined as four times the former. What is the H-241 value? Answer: 61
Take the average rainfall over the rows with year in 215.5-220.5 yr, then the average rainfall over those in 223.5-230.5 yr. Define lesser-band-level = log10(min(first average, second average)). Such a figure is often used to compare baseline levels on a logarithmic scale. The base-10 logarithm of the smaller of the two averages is 0.578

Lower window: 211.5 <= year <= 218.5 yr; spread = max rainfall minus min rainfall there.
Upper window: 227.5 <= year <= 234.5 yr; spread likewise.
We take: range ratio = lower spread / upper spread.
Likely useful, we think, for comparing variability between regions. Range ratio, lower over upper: 0.38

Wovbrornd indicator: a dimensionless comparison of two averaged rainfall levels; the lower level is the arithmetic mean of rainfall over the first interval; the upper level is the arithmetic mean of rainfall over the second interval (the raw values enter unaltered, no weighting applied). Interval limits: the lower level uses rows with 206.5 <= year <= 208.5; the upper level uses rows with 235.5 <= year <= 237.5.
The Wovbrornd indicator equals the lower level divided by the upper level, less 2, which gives -0.55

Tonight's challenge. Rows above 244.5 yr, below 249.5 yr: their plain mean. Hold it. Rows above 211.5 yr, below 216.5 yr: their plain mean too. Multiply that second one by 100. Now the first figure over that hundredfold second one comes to 0.0097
